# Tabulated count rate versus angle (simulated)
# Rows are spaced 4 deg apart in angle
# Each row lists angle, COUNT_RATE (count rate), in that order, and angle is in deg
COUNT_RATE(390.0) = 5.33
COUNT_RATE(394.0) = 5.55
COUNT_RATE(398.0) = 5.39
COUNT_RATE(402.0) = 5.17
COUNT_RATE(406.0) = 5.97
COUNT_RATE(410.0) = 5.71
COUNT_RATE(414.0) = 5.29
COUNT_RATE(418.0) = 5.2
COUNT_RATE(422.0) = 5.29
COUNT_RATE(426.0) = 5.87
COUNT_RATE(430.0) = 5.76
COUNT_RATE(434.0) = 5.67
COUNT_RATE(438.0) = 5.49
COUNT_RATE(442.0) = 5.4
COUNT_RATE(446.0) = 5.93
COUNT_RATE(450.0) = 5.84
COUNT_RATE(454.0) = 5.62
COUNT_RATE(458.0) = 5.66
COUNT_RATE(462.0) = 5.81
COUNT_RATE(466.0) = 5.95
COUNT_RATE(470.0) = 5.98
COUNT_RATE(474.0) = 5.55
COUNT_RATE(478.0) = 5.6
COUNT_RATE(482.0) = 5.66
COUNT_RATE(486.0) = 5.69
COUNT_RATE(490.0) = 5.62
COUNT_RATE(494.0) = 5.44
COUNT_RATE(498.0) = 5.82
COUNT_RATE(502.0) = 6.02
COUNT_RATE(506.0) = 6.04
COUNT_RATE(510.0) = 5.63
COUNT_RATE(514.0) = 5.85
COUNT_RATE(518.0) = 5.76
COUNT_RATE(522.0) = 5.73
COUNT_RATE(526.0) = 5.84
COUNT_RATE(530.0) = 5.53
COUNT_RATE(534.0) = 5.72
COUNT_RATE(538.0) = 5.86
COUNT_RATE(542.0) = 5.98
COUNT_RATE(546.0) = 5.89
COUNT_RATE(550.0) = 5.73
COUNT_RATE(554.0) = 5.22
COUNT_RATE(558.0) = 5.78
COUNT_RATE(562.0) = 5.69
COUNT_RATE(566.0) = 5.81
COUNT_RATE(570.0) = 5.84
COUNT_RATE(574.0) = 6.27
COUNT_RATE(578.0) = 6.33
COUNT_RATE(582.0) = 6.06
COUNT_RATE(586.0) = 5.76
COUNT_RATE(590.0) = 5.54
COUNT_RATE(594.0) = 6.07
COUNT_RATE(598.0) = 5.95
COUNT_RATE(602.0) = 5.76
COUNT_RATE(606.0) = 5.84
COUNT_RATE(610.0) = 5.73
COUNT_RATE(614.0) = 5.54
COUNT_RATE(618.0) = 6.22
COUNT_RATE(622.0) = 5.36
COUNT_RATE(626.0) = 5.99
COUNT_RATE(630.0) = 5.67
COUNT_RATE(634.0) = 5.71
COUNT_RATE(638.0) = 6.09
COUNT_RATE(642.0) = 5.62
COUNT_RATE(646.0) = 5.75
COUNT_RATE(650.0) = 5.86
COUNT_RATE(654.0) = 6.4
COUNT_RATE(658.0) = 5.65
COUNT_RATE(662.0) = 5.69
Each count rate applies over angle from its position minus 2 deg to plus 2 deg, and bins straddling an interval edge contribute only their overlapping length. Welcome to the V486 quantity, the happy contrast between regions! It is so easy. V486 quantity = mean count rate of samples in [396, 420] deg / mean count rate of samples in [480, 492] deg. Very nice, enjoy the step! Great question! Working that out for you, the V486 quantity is 0.96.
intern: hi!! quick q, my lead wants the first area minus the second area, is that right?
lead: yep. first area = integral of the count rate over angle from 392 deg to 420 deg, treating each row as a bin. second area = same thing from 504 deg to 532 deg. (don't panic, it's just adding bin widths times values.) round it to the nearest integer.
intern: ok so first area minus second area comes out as -8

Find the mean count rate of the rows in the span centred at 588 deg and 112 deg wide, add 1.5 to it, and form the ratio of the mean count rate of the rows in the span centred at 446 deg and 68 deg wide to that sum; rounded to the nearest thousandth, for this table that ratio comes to 0.770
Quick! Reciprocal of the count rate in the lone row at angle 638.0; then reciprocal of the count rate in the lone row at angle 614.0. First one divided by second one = 0.91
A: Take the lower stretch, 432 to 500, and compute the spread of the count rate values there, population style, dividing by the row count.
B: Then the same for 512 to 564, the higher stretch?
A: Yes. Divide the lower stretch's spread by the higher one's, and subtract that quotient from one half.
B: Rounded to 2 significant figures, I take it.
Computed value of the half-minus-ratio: -0.43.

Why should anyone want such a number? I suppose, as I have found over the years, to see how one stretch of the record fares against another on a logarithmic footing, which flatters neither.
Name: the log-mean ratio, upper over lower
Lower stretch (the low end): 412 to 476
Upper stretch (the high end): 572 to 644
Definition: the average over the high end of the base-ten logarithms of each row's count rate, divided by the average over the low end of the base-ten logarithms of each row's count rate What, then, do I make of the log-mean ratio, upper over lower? 1.02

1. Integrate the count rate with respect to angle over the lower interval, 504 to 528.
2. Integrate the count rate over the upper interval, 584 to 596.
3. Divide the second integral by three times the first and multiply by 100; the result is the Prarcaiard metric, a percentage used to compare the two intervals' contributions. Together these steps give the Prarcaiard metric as 17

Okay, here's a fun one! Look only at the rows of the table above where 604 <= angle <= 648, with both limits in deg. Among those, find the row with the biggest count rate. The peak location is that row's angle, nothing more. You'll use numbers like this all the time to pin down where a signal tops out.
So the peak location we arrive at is 618.0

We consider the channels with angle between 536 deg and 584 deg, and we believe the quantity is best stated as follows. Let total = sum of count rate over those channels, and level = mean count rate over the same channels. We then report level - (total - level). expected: -58.7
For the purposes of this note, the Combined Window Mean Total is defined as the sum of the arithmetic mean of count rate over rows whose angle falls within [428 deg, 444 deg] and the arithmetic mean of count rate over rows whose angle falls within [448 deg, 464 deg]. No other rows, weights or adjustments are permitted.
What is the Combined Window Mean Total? 11.3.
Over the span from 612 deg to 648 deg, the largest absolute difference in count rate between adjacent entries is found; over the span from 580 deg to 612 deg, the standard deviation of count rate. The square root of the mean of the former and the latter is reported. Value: 0.72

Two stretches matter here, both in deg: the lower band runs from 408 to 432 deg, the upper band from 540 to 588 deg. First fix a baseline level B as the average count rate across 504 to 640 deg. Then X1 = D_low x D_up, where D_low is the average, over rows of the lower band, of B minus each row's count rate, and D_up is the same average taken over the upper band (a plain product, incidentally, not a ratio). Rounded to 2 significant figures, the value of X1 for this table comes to -0.014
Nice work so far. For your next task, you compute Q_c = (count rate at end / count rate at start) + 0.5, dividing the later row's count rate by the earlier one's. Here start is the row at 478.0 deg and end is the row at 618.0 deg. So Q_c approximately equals 1.61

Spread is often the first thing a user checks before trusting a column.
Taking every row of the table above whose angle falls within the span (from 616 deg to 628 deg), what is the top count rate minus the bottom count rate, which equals 0.9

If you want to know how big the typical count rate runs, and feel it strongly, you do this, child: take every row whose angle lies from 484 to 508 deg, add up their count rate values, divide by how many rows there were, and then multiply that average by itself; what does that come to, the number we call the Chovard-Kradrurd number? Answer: 33.3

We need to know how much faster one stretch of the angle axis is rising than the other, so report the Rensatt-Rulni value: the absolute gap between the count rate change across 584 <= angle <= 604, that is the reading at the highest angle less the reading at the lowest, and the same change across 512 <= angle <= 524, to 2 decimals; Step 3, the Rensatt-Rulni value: 0.12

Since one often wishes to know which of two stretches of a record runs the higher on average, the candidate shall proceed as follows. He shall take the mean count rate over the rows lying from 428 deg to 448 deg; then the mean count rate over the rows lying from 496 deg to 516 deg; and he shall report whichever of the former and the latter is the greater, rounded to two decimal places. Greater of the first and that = 5.87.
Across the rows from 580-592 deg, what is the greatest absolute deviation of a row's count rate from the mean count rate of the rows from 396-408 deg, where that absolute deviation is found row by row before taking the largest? 0.55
